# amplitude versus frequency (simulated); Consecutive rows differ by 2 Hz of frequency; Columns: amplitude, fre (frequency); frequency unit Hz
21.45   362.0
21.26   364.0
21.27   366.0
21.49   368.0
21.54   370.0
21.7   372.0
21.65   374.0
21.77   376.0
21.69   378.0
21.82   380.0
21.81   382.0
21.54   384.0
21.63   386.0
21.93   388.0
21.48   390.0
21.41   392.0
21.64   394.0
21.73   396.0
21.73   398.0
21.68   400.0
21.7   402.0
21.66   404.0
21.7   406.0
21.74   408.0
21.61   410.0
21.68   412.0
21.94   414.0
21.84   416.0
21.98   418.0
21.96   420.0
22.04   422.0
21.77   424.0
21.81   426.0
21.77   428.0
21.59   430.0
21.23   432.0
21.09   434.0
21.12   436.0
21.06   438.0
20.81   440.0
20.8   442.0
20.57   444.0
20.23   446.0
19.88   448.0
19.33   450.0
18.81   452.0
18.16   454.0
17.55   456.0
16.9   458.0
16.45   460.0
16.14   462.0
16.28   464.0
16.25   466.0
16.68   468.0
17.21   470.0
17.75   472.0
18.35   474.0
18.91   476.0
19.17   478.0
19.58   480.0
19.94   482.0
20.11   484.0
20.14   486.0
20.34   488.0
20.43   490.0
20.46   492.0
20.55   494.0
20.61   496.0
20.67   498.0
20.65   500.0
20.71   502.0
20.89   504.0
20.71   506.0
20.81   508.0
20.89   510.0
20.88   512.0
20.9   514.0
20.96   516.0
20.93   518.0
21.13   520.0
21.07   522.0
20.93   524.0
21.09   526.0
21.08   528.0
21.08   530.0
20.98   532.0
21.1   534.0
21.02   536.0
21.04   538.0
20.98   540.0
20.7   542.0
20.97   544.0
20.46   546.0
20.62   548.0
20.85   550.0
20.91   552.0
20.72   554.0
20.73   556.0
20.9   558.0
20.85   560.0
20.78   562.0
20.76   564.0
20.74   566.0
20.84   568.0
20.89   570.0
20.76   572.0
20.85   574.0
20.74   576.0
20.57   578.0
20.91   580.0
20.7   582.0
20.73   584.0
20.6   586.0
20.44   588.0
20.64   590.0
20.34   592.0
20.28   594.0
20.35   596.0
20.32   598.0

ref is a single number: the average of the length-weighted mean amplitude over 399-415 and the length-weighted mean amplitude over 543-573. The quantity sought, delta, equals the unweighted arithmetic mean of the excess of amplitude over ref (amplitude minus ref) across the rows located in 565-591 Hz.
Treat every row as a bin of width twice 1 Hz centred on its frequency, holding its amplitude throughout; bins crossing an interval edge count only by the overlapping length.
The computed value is -0.5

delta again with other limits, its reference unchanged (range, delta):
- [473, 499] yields -1.3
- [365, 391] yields 0.4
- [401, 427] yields 0.6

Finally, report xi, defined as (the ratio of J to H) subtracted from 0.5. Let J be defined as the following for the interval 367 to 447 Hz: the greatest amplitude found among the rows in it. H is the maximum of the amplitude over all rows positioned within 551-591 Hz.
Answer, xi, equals -0.5540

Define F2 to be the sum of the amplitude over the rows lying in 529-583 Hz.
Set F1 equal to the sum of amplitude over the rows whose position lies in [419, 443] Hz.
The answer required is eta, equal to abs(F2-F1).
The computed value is 305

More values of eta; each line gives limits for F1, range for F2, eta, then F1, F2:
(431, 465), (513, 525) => 200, 326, 126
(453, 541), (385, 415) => 543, 868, 325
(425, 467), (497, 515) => 221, 408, 187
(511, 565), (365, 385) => 348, 564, 216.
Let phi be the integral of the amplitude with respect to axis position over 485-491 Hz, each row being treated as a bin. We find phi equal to 122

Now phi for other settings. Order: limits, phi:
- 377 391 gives 304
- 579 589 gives 207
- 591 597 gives 122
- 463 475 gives 205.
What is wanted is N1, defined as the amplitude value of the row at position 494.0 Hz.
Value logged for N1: 20.55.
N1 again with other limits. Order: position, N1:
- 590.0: 20.64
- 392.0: 21.41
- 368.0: 21.49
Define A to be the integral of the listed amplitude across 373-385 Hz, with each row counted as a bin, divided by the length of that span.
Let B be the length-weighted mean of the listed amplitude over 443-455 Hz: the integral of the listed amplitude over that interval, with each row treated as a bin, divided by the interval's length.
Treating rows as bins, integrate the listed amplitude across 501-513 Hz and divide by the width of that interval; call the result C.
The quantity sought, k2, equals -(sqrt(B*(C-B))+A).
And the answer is -26.8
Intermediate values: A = 21.7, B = 19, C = 20.8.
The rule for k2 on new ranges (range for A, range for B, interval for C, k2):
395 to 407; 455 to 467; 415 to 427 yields -31.1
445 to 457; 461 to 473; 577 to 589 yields -27.1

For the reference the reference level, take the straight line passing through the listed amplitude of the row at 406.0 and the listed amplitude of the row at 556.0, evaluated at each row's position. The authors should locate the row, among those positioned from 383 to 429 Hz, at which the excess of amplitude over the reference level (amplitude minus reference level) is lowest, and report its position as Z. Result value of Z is 392.0 Hz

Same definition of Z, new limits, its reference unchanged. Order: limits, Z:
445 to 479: 462.0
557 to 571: 566.0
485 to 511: 486.0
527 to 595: 546.0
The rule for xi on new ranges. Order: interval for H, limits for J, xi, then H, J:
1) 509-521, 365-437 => -0.5431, 21.13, 22.04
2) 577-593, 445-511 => -0.4990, 20.91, 20.89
